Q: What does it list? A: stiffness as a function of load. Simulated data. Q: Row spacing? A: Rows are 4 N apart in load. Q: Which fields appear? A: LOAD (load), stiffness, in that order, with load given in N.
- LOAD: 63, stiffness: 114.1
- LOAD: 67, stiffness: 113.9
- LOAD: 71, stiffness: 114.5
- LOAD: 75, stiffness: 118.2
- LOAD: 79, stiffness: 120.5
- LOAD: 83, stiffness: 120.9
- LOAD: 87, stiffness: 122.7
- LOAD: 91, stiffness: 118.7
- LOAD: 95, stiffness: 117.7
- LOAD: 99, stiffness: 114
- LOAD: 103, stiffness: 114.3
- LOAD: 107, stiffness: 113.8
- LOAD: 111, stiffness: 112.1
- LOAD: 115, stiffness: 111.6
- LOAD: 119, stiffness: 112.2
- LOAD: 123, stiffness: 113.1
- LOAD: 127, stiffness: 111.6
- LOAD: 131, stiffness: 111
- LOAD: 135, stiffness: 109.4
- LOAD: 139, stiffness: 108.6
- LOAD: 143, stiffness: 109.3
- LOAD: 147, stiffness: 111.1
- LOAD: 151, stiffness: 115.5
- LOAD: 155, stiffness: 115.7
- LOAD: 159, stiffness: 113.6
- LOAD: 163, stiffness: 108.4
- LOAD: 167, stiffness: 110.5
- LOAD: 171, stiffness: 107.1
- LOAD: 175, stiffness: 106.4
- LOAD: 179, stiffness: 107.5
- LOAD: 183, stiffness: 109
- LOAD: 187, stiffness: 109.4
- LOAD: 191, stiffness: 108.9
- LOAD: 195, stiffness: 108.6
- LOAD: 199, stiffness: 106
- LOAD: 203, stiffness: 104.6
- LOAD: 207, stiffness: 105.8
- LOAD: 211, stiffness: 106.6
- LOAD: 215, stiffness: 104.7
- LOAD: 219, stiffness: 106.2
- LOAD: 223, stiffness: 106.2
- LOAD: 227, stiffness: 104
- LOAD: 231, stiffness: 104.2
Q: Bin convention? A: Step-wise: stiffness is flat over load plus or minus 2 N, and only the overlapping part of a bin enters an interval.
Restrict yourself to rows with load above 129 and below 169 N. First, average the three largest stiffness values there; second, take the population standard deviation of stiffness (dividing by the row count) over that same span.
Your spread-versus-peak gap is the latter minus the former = -112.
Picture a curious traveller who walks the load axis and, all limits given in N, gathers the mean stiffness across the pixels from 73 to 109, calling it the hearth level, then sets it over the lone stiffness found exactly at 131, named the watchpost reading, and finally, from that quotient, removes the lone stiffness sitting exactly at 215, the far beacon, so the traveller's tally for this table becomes -104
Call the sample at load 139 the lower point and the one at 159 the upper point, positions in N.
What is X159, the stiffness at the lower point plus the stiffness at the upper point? 222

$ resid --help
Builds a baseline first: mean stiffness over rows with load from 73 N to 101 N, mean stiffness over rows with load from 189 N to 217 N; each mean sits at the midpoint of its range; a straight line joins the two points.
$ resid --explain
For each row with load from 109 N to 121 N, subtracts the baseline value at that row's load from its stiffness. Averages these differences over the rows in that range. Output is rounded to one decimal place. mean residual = -4.0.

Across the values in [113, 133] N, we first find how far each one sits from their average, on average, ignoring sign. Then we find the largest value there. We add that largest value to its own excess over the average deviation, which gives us 225.6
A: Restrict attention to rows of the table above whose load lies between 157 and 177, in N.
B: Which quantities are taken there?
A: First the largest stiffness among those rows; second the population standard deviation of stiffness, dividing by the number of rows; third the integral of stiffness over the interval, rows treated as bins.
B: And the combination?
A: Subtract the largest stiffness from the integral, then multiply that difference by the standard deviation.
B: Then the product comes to 5394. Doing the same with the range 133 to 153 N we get 5248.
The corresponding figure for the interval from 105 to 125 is 1681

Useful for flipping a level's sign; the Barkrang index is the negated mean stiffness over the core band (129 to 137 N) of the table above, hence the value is -110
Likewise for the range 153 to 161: -115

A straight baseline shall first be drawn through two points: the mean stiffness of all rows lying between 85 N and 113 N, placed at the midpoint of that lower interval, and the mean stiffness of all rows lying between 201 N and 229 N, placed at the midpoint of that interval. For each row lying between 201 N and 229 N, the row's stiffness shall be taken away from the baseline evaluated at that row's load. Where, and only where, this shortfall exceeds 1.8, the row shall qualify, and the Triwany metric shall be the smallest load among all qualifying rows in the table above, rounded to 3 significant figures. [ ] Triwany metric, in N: 203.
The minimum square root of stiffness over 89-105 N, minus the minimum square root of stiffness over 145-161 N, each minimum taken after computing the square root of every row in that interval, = 0.14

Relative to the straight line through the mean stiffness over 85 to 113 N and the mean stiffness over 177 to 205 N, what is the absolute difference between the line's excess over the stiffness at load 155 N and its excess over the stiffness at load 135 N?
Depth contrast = 8.1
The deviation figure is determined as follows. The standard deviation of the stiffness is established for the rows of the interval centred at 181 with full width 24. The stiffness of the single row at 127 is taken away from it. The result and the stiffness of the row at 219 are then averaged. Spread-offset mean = -2.1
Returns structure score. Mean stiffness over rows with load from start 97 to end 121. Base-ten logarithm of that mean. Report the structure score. 2.05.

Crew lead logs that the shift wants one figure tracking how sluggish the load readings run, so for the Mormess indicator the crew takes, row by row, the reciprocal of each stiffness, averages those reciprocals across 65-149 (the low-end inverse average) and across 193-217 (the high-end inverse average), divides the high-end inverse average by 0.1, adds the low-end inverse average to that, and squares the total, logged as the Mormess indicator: 0.0106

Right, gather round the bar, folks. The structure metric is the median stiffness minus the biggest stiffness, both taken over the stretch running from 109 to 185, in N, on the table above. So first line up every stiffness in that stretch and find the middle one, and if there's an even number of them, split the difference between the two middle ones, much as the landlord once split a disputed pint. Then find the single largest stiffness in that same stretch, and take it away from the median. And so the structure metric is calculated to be -4.7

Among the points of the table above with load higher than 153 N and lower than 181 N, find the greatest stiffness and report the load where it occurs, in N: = 155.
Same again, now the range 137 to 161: 155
